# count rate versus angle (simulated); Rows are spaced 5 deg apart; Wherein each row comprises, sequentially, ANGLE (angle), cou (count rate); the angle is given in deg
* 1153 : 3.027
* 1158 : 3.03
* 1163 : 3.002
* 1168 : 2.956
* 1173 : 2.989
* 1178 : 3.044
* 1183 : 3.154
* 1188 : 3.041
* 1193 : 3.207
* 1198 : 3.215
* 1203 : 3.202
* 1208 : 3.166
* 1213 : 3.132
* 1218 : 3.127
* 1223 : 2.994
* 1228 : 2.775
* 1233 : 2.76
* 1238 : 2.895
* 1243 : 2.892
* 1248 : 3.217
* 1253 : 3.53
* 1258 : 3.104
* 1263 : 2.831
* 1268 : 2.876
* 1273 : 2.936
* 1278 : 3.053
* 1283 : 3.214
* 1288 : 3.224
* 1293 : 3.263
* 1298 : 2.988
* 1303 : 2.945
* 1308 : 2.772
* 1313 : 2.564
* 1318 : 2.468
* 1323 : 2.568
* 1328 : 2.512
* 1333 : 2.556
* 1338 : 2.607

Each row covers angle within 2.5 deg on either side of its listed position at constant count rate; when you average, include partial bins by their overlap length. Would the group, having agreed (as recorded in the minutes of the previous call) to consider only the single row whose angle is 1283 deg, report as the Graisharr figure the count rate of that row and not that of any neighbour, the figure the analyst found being 3.214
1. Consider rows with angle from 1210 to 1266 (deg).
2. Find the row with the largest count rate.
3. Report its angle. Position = 1253 deg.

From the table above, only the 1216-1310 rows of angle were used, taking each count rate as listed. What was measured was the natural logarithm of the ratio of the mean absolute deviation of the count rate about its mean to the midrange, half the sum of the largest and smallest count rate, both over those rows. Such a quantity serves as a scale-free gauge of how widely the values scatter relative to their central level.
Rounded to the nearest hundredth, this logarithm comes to -2.95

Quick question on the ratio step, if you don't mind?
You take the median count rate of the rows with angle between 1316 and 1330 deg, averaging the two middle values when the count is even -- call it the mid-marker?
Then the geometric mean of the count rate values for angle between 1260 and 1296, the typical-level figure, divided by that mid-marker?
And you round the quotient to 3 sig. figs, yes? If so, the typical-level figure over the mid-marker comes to 1.22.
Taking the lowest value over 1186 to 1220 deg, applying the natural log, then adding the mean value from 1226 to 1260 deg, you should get 4.14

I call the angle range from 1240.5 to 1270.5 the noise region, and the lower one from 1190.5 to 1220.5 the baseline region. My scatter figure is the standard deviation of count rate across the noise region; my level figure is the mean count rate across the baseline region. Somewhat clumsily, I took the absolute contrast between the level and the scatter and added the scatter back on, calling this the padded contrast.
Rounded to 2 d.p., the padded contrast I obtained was 3.17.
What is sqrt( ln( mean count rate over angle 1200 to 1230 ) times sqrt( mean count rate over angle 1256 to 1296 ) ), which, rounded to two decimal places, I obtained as 1.40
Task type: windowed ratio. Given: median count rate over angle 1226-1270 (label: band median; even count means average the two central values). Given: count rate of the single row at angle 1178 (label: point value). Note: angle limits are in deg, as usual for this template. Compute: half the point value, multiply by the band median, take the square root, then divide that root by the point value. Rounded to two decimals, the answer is 0.69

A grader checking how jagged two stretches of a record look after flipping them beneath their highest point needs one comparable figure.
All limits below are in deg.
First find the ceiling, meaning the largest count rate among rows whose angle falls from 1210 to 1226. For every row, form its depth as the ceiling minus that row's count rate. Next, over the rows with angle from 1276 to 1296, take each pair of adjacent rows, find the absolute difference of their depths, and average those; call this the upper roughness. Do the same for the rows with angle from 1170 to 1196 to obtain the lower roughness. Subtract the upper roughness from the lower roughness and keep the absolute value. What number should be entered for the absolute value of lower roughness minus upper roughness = 0.041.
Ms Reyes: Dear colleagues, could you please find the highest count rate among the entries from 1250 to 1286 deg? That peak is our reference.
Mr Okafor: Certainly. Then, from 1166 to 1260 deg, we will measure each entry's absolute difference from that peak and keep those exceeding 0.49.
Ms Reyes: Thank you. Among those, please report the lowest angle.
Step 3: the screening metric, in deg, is 1168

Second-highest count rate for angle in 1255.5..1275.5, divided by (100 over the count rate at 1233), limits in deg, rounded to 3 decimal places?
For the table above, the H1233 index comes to 0.081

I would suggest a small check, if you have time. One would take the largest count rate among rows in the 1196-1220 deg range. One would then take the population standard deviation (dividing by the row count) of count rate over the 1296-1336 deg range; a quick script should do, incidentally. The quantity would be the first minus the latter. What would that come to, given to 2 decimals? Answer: 3.03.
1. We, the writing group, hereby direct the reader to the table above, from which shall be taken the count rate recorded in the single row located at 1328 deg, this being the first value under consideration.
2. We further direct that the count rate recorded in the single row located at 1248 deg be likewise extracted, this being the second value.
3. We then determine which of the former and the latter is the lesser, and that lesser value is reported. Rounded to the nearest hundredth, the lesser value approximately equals 2.51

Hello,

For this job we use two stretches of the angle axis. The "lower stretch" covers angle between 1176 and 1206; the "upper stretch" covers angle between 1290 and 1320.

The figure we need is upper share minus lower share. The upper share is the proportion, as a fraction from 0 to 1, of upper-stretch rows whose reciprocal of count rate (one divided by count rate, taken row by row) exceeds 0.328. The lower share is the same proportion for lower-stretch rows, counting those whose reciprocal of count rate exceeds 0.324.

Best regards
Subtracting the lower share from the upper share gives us 0.50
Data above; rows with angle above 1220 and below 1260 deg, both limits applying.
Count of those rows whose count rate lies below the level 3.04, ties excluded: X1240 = 5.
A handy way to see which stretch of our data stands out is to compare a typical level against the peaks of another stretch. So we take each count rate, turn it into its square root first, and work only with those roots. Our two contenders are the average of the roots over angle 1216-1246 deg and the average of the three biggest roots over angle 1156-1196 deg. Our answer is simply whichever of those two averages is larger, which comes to 1.770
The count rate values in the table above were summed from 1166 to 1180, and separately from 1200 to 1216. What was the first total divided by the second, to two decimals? 0.95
